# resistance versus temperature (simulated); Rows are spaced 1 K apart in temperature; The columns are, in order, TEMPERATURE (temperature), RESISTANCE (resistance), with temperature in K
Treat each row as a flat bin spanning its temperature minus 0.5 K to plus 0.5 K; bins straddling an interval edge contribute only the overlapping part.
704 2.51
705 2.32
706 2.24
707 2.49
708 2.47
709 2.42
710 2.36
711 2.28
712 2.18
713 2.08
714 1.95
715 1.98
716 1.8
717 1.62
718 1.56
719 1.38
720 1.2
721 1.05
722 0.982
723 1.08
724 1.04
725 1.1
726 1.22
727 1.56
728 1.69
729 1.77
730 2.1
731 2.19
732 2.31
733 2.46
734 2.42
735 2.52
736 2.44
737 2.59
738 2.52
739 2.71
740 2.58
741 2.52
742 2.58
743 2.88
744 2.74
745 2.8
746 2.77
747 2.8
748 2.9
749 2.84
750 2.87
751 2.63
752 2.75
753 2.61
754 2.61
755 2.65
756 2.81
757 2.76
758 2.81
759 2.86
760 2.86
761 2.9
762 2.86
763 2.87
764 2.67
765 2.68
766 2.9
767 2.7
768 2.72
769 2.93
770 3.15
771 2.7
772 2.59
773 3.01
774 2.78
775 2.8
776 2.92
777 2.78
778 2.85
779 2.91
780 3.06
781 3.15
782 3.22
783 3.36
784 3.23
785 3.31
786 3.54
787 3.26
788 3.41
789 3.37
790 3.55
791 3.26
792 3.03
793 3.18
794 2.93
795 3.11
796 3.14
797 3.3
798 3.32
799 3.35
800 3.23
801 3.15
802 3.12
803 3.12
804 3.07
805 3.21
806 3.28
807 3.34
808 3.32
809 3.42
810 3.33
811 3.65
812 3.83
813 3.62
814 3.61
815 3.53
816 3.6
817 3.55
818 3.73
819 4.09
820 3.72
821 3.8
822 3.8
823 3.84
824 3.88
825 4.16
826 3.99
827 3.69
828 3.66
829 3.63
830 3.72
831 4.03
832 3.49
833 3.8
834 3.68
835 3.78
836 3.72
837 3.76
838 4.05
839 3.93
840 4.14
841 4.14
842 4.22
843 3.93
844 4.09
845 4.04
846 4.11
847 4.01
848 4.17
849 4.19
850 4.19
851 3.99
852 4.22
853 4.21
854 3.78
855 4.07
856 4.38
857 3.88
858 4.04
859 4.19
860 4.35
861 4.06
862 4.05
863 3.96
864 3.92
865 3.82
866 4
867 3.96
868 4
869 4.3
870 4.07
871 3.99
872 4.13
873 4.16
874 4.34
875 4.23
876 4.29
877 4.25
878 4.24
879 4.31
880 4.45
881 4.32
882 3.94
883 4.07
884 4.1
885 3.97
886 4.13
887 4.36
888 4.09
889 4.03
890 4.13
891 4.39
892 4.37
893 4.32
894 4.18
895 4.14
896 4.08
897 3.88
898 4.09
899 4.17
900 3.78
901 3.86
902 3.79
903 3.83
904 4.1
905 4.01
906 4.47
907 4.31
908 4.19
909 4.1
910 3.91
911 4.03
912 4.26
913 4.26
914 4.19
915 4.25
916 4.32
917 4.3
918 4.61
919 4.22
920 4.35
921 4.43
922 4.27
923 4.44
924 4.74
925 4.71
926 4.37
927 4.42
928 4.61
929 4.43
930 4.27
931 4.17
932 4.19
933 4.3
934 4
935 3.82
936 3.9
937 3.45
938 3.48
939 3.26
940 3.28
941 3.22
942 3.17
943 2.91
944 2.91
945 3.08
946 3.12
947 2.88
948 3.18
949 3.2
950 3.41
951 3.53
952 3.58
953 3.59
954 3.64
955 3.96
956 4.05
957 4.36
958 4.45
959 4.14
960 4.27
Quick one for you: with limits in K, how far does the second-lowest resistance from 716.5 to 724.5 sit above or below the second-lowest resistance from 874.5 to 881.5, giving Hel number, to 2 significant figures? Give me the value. -3.2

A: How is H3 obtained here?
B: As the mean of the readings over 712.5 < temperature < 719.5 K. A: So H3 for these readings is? 1.8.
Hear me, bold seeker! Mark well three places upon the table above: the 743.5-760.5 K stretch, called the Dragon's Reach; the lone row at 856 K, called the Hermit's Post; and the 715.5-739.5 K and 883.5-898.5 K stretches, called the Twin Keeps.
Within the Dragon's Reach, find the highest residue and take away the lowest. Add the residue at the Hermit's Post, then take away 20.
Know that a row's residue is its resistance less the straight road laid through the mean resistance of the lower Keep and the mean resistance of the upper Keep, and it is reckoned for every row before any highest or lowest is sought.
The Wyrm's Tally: -18.9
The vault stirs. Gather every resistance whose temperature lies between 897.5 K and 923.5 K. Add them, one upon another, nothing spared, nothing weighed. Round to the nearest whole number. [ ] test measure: 109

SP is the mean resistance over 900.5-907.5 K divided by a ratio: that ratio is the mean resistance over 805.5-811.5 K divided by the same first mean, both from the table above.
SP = 4.8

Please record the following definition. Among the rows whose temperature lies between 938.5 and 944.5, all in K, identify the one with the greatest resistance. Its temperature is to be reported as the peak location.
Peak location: 940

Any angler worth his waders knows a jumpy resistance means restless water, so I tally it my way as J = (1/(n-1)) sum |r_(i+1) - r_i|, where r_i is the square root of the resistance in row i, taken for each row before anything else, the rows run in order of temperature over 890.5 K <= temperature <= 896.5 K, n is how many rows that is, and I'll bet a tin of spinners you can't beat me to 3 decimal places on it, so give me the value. 0.015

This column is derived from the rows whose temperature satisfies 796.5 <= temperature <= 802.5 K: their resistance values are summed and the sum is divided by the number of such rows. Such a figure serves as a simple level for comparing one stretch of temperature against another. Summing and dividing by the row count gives 3.2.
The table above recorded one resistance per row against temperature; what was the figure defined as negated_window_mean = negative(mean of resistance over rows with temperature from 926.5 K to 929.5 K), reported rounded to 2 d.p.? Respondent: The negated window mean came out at -4.49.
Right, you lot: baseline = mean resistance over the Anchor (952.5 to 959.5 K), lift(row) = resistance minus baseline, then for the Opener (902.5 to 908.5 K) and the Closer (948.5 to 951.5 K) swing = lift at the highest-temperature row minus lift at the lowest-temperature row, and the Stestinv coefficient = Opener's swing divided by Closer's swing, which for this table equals 1.1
